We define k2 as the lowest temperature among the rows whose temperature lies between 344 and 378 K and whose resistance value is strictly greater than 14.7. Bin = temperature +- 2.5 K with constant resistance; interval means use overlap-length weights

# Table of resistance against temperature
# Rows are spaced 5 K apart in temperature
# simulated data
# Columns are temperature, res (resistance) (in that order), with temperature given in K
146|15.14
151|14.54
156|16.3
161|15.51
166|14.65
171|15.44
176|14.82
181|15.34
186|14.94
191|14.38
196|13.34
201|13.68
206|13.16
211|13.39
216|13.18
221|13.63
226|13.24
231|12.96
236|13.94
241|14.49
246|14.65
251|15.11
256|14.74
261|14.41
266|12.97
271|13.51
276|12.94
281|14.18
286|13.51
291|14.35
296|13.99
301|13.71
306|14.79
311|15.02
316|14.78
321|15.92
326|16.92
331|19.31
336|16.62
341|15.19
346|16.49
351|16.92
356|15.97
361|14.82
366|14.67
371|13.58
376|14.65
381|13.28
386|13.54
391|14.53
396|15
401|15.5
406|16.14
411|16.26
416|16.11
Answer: 346 K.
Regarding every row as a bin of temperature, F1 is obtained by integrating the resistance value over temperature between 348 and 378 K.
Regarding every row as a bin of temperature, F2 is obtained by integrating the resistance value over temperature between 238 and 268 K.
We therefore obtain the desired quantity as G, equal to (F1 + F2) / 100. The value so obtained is 8.9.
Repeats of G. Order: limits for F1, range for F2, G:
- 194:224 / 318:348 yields 9.0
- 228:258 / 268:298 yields 8.4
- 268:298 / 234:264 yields 8.5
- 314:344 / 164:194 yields 9.4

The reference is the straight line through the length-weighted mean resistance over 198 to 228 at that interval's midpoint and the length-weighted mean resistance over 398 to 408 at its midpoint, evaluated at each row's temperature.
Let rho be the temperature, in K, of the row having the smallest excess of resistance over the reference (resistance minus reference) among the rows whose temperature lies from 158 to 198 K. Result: 196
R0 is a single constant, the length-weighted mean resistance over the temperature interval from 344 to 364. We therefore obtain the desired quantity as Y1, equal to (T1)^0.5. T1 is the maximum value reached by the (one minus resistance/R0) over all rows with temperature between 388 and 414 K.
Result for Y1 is 0.30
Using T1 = 0.09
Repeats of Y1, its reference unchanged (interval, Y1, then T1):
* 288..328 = 0.38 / 0.14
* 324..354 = 0.23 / 0.05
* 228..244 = 0.44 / 0.19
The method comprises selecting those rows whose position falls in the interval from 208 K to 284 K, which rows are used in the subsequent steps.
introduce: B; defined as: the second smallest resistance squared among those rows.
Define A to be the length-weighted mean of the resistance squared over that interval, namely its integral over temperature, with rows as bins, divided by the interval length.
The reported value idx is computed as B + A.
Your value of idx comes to 359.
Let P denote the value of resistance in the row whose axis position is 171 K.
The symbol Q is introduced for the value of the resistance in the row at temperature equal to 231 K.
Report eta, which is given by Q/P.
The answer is 0.84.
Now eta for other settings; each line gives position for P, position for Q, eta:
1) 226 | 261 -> 1.09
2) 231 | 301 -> 1.06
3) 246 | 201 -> 0.93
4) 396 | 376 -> 0.98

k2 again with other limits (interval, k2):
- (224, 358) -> 251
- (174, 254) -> 176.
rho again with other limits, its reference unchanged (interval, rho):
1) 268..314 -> 276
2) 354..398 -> 381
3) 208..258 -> 231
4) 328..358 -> 341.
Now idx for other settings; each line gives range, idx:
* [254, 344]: 391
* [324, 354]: 559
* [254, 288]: 357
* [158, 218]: 380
